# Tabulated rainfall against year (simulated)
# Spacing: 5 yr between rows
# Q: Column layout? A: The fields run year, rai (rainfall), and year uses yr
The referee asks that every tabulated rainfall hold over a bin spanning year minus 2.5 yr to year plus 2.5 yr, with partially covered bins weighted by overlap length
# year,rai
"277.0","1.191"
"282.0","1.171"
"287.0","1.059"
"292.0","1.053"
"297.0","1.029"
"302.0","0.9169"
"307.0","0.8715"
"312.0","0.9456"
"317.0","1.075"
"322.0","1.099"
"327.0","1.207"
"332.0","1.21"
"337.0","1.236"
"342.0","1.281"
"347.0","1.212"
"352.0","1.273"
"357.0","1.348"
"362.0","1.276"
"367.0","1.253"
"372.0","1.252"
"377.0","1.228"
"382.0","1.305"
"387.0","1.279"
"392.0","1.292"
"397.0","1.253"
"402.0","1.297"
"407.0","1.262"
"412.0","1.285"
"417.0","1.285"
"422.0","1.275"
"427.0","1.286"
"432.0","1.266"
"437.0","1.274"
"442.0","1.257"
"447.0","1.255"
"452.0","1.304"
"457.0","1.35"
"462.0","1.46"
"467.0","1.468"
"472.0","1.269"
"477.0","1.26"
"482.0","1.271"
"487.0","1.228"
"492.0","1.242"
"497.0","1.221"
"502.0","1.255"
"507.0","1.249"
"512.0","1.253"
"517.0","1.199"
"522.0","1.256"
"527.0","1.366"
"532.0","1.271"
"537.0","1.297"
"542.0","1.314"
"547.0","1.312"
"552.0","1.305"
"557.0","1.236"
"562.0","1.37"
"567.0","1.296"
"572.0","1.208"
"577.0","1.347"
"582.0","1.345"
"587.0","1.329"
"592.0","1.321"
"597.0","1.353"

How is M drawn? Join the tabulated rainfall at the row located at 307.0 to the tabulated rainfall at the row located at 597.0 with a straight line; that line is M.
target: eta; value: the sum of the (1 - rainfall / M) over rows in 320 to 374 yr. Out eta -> -4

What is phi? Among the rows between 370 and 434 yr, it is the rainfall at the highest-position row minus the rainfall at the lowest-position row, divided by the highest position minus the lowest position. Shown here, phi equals 0.0002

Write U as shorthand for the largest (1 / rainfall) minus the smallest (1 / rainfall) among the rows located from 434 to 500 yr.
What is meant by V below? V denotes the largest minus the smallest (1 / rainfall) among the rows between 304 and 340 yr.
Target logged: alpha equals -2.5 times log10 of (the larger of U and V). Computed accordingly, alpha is 1.2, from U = 0.138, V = 0.338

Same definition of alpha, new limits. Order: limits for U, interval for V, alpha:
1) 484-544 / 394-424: 2.5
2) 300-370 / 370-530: 1.0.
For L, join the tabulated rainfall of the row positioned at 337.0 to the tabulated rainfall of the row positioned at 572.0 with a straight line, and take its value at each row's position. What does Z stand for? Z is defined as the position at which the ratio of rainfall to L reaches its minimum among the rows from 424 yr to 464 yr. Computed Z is 447.0 yr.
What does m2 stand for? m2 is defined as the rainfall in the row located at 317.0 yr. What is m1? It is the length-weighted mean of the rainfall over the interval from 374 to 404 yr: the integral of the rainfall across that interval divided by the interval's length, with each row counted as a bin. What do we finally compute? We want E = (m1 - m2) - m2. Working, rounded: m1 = 1.27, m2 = 1.075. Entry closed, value -0.88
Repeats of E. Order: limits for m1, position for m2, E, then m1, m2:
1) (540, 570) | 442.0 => -1.21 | 1.30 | 1.257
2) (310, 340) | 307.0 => -0.61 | 1.13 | 0.8715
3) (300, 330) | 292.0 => -1.08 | 1.02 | 1.053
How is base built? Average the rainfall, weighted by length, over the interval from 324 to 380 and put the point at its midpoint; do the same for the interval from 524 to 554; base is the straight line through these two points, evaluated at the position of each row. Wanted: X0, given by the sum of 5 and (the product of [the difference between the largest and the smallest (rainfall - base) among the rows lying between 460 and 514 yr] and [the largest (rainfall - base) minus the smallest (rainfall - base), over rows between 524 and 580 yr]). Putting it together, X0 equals 5.04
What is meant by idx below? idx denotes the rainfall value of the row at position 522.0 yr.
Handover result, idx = 1.256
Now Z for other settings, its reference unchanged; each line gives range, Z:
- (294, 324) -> 307.0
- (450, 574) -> 517.0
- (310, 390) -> 312.0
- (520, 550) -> 522.0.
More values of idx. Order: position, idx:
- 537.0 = 1.297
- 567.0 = 1.296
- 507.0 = 1.249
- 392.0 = 1.292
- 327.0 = 1.207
